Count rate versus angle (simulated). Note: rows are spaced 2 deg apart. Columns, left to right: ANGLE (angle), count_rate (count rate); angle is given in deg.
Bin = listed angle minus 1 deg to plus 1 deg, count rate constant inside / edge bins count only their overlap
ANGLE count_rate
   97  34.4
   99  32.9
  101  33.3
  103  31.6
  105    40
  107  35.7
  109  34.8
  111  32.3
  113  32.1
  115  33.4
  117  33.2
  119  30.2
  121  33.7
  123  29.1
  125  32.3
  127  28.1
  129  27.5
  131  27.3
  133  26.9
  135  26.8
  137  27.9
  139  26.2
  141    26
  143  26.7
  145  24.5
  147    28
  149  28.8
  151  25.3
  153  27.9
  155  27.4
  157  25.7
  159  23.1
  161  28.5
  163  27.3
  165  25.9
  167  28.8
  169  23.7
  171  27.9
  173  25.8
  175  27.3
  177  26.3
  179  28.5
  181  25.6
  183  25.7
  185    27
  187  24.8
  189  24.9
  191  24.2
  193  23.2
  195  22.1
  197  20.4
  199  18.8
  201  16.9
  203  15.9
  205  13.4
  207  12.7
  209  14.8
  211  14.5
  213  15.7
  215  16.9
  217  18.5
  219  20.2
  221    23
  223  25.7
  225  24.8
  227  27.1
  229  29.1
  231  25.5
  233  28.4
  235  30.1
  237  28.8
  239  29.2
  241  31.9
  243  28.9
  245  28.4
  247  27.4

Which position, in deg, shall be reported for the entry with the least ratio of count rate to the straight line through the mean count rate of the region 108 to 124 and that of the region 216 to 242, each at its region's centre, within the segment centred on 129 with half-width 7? 135 deg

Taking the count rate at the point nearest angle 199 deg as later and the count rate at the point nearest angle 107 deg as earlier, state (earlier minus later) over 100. 0.17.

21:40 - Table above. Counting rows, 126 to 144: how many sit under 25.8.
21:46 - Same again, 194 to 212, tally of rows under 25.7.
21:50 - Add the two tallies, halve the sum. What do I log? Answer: 4.5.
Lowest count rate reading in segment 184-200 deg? 18.8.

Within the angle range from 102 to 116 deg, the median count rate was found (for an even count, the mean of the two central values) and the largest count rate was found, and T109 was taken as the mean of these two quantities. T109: 36.7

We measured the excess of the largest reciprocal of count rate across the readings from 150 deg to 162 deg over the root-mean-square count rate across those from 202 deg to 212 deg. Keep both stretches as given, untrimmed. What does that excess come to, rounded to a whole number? -14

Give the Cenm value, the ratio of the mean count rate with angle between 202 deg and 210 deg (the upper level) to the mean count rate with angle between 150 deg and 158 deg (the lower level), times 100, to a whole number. 53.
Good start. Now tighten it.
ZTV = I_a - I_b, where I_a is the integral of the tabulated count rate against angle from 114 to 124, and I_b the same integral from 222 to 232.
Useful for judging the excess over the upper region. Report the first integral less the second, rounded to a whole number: 55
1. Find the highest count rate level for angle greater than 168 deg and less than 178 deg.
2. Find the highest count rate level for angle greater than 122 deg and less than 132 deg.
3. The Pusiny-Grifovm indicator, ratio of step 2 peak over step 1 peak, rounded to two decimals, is 1.16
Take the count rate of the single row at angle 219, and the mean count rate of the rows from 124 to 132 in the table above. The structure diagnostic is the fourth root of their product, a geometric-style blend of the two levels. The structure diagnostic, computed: 4.91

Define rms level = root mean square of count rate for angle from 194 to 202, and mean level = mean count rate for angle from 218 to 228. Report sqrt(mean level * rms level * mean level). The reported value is 107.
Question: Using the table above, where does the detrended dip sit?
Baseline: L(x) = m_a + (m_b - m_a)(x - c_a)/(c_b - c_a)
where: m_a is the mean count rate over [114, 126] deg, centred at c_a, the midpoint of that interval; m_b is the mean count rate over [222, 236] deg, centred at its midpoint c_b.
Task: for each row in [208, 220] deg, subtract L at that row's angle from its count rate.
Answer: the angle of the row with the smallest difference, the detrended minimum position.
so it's 211 deg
